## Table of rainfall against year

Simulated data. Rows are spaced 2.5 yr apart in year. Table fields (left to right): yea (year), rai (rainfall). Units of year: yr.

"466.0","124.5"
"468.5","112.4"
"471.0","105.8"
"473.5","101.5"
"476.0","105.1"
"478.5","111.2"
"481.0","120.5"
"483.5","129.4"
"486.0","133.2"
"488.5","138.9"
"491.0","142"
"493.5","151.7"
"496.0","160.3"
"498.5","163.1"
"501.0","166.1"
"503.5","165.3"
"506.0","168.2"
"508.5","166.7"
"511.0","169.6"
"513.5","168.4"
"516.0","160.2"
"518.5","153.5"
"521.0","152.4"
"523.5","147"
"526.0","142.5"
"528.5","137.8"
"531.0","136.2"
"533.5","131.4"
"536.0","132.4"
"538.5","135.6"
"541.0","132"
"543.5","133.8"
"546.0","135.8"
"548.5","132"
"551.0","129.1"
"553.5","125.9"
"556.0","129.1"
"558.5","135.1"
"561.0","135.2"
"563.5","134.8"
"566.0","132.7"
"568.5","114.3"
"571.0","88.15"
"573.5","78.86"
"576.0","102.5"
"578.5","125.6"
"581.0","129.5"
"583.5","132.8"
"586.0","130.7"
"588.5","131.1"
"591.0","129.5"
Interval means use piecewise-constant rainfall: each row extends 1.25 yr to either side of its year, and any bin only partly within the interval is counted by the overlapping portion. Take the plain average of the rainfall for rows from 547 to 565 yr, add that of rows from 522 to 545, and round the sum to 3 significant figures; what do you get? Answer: 268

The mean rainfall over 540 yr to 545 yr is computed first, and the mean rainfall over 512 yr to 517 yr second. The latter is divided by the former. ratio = 1.24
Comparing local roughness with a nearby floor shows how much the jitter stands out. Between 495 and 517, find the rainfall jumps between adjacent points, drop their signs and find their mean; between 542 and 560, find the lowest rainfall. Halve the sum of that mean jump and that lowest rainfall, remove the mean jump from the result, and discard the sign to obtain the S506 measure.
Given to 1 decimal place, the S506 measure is 61.5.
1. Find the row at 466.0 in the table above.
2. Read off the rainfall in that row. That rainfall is 124.5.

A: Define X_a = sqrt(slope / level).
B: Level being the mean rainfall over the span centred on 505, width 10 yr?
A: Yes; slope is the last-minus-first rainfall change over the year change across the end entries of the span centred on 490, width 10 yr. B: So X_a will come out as 0.122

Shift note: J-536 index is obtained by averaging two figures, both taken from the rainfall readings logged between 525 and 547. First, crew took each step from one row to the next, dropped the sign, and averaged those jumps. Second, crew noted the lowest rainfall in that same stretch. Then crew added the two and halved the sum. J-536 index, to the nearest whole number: 67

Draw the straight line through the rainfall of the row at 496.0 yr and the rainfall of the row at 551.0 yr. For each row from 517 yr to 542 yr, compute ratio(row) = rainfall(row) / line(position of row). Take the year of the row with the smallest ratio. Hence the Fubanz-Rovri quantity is 533.5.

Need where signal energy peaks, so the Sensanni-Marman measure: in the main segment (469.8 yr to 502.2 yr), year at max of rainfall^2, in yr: 501.0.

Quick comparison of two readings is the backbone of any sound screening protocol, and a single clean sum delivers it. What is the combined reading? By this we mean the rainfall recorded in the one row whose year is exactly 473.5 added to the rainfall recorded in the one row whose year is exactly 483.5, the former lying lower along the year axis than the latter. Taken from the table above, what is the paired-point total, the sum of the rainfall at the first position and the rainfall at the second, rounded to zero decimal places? 231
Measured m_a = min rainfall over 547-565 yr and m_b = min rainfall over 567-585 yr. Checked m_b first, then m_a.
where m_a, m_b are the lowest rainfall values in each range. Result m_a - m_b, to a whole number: 47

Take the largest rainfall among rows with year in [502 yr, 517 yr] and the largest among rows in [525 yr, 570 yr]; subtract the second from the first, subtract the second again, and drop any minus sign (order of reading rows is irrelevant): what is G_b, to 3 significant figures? 115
